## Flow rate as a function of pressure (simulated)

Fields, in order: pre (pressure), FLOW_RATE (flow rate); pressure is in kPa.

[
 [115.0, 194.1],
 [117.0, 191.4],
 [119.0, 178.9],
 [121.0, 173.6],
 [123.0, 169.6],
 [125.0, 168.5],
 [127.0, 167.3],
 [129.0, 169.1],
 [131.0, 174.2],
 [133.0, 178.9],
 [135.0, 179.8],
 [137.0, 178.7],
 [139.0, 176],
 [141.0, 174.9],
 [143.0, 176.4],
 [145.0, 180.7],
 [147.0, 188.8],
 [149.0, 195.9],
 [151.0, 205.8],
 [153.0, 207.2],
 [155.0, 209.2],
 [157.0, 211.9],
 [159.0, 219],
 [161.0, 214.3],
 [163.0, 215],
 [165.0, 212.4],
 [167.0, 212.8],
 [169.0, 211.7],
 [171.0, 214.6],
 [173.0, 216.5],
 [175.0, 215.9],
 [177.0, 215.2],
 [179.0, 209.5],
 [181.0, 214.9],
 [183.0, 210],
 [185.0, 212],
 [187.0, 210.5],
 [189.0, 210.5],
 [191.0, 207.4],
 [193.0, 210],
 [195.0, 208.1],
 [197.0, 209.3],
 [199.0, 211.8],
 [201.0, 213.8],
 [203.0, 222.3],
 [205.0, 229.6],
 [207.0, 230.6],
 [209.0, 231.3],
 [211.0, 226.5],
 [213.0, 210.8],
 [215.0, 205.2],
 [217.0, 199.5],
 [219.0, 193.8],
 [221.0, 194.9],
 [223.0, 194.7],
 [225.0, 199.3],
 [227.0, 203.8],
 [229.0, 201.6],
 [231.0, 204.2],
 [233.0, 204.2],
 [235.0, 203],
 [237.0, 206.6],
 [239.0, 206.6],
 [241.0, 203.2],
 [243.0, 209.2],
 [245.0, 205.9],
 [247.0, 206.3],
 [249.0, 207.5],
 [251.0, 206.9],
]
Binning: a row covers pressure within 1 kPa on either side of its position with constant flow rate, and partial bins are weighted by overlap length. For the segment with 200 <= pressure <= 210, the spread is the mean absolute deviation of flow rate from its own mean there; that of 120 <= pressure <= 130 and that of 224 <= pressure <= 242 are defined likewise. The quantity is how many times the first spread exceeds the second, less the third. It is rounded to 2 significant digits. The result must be 2.1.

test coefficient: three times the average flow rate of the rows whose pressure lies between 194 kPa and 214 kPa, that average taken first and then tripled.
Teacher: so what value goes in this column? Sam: 658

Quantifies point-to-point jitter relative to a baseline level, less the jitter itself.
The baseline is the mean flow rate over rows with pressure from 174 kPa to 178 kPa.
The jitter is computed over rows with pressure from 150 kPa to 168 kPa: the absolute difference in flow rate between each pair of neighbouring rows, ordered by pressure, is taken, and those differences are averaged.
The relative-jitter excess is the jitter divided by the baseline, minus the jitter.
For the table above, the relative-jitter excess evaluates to -2.7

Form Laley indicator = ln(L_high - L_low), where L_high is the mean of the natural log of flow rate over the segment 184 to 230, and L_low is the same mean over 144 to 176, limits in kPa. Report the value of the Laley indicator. -4.61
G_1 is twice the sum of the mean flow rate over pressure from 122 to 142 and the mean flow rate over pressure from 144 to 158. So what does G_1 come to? 747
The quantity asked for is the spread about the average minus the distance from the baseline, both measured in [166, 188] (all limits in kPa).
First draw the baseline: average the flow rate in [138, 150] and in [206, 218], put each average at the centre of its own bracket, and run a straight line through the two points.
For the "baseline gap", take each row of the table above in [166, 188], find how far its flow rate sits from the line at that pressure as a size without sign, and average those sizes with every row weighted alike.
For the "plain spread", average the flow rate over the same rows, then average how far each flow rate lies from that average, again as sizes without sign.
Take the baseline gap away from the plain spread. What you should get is -12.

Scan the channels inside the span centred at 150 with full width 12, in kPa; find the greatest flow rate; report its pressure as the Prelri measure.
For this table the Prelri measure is 155.0 kPa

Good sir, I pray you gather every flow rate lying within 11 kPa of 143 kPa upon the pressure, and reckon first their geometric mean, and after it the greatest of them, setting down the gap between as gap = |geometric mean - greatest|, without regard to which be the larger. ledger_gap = 22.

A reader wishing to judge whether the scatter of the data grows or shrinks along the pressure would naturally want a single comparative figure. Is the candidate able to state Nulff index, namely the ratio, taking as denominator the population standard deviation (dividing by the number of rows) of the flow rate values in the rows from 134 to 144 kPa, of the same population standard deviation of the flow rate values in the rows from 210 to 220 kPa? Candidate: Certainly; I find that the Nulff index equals 6.2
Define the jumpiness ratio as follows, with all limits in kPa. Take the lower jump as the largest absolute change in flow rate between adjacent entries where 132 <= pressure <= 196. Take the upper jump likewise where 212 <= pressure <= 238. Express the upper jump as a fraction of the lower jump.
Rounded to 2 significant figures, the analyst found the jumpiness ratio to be 0.58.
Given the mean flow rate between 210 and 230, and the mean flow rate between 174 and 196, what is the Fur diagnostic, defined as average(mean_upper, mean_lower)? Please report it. 207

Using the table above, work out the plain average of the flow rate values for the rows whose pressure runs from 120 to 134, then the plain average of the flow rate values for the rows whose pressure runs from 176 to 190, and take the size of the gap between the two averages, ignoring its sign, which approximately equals 40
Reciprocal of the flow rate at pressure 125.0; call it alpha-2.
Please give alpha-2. 0.0059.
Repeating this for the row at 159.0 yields 0.0046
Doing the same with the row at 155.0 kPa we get 0.0048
